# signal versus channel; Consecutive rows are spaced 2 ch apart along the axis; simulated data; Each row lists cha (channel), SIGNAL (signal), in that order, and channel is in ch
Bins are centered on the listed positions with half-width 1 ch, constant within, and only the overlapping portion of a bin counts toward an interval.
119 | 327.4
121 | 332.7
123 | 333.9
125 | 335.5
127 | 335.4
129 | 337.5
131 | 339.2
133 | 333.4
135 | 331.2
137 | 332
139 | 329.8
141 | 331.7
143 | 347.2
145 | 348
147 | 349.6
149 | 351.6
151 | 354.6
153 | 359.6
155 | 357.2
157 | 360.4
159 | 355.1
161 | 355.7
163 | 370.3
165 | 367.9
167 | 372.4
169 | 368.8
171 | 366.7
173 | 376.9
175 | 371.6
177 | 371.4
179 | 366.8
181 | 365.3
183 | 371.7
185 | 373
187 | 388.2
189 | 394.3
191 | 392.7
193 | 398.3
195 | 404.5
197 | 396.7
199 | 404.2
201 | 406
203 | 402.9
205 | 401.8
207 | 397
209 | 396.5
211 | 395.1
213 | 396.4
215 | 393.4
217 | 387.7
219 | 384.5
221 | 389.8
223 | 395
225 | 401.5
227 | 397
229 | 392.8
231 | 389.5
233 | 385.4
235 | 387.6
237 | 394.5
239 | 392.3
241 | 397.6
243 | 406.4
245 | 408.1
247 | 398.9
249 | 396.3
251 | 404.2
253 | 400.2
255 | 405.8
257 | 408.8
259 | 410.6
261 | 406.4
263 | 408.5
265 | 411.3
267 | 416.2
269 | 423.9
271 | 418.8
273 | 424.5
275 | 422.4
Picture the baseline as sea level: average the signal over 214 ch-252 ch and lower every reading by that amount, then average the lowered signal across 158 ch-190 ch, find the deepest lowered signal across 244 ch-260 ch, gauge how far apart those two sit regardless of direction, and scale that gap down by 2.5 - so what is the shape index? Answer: 10.1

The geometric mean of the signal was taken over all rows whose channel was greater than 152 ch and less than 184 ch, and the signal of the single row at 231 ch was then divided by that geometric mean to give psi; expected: 1.06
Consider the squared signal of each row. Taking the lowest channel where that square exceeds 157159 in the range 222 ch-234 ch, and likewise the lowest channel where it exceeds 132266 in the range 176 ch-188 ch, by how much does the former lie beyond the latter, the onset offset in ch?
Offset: 48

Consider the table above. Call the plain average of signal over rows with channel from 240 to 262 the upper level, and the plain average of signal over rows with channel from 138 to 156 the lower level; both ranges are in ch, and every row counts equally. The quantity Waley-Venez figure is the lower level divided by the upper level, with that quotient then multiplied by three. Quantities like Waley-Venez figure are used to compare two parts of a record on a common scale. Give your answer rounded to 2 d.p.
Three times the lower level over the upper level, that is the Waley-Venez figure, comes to 2.58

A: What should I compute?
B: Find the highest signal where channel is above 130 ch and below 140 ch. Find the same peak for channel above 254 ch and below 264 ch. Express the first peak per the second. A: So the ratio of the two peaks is 0.83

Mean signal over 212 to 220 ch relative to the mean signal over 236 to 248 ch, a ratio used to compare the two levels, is 0.98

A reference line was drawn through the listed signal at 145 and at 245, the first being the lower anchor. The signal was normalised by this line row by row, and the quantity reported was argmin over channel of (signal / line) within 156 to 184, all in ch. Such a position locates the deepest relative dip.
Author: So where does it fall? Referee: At 181 ch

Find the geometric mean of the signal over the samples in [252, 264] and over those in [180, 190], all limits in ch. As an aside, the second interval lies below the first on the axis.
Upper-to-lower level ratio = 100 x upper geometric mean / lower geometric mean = 107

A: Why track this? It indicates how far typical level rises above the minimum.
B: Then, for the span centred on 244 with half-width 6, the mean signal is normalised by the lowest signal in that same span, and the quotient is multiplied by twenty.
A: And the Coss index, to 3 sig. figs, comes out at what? 20.4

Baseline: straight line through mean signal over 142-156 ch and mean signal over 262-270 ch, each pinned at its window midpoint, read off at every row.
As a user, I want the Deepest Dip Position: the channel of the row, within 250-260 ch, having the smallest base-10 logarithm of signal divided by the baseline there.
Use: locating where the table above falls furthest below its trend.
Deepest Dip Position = 253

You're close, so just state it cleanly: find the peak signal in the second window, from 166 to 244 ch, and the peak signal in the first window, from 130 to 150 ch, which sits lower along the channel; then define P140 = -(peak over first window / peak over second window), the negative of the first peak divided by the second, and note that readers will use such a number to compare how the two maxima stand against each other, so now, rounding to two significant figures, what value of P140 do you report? -0.87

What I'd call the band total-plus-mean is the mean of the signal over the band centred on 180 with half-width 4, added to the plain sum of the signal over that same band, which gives 1844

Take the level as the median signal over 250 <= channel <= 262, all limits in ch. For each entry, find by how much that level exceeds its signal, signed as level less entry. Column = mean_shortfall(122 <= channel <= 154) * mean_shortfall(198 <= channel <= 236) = 730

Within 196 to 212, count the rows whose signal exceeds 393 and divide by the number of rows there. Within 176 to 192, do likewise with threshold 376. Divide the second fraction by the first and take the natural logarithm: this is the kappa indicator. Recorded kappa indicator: -1.0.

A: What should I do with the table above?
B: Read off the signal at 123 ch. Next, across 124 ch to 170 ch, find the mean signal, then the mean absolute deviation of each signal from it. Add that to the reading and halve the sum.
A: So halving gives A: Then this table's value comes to 173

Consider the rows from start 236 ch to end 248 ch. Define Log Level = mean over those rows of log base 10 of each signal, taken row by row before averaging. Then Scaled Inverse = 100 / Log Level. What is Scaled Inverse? 38.4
